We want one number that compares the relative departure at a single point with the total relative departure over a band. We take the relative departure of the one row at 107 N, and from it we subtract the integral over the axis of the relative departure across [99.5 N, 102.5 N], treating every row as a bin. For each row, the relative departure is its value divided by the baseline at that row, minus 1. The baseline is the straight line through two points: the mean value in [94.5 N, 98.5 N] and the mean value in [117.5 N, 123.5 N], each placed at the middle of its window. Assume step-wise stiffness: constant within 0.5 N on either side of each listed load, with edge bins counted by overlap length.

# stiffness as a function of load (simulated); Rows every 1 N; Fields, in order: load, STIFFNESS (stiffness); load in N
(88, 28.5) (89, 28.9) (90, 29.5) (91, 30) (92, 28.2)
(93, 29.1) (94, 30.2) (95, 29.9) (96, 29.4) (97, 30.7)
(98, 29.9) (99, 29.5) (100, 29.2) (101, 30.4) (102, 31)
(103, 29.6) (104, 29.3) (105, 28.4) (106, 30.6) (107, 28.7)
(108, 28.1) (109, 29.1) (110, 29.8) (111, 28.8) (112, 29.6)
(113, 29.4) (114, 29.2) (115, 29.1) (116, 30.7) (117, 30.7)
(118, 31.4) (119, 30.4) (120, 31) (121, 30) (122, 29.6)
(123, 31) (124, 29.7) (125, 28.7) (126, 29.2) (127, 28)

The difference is -0.06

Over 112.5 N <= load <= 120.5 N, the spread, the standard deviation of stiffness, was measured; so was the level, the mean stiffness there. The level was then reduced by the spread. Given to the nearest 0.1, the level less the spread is 29.4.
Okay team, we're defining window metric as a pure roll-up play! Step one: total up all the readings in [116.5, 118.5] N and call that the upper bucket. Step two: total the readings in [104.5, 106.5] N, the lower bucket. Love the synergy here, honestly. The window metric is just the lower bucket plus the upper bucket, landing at 121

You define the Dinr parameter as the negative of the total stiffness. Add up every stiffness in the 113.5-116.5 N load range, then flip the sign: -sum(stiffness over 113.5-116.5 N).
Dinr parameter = -89.0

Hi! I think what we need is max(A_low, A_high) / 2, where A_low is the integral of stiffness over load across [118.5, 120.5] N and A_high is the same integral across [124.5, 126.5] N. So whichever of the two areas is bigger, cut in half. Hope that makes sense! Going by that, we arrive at 30.7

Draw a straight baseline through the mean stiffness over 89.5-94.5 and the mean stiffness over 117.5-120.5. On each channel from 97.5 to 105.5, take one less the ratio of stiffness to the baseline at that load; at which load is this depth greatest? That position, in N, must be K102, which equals 105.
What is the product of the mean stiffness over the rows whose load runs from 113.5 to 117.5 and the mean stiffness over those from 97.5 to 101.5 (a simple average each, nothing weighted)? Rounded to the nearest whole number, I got 890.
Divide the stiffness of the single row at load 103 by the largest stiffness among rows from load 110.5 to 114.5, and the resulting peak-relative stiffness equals 1.00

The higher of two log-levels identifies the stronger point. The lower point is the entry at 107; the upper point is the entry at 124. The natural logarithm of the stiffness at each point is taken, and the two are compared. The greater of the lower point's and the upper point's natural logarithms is 3.39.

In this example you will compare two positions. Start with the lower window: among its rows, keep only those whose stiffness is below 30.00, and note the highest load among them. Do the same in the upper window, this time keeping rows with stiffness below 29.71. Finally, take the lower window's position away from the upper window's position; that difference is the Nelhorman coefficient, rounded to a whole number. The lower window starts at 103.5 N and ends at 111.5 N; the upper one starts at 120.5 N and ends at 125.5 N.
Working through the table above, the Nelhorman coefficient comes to 14 N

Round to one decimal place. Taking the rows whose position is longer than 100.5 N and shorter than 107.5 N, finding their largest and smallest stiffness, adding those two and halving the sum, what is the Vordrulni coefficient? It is 29.7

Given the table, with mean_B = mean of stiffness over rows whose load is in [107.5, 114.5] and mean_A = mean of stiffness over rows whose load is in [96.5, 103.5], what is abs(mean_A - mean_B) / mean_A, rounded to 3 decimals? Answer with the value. 0.030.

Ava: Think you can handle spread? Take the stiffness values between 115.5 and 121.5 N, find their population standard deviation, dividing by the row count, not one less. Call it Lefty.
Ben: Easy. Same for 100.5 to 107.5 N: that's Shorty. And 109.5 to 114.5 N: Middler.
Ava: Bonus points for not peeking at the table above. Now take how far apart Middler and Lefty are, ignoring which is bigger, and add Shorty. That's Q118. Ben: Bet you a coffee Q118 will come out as 1.01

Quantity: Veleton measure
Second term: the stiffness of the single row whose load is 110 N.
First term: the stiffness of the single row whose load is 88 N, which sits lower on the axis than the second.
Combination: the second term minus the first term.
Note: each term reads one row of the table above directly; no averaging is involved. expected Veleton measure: 1.3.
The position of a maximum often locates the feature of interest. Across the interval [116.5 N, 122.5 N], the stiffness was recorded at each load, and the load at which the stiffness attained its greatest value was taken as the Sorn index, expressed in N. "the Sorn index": 118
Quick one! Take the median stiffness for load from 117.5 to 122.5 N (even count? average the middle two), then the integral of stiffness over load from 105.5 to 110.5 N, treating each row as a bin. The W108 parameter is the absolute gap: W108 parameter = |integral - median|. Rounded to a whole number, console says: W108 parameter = 116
